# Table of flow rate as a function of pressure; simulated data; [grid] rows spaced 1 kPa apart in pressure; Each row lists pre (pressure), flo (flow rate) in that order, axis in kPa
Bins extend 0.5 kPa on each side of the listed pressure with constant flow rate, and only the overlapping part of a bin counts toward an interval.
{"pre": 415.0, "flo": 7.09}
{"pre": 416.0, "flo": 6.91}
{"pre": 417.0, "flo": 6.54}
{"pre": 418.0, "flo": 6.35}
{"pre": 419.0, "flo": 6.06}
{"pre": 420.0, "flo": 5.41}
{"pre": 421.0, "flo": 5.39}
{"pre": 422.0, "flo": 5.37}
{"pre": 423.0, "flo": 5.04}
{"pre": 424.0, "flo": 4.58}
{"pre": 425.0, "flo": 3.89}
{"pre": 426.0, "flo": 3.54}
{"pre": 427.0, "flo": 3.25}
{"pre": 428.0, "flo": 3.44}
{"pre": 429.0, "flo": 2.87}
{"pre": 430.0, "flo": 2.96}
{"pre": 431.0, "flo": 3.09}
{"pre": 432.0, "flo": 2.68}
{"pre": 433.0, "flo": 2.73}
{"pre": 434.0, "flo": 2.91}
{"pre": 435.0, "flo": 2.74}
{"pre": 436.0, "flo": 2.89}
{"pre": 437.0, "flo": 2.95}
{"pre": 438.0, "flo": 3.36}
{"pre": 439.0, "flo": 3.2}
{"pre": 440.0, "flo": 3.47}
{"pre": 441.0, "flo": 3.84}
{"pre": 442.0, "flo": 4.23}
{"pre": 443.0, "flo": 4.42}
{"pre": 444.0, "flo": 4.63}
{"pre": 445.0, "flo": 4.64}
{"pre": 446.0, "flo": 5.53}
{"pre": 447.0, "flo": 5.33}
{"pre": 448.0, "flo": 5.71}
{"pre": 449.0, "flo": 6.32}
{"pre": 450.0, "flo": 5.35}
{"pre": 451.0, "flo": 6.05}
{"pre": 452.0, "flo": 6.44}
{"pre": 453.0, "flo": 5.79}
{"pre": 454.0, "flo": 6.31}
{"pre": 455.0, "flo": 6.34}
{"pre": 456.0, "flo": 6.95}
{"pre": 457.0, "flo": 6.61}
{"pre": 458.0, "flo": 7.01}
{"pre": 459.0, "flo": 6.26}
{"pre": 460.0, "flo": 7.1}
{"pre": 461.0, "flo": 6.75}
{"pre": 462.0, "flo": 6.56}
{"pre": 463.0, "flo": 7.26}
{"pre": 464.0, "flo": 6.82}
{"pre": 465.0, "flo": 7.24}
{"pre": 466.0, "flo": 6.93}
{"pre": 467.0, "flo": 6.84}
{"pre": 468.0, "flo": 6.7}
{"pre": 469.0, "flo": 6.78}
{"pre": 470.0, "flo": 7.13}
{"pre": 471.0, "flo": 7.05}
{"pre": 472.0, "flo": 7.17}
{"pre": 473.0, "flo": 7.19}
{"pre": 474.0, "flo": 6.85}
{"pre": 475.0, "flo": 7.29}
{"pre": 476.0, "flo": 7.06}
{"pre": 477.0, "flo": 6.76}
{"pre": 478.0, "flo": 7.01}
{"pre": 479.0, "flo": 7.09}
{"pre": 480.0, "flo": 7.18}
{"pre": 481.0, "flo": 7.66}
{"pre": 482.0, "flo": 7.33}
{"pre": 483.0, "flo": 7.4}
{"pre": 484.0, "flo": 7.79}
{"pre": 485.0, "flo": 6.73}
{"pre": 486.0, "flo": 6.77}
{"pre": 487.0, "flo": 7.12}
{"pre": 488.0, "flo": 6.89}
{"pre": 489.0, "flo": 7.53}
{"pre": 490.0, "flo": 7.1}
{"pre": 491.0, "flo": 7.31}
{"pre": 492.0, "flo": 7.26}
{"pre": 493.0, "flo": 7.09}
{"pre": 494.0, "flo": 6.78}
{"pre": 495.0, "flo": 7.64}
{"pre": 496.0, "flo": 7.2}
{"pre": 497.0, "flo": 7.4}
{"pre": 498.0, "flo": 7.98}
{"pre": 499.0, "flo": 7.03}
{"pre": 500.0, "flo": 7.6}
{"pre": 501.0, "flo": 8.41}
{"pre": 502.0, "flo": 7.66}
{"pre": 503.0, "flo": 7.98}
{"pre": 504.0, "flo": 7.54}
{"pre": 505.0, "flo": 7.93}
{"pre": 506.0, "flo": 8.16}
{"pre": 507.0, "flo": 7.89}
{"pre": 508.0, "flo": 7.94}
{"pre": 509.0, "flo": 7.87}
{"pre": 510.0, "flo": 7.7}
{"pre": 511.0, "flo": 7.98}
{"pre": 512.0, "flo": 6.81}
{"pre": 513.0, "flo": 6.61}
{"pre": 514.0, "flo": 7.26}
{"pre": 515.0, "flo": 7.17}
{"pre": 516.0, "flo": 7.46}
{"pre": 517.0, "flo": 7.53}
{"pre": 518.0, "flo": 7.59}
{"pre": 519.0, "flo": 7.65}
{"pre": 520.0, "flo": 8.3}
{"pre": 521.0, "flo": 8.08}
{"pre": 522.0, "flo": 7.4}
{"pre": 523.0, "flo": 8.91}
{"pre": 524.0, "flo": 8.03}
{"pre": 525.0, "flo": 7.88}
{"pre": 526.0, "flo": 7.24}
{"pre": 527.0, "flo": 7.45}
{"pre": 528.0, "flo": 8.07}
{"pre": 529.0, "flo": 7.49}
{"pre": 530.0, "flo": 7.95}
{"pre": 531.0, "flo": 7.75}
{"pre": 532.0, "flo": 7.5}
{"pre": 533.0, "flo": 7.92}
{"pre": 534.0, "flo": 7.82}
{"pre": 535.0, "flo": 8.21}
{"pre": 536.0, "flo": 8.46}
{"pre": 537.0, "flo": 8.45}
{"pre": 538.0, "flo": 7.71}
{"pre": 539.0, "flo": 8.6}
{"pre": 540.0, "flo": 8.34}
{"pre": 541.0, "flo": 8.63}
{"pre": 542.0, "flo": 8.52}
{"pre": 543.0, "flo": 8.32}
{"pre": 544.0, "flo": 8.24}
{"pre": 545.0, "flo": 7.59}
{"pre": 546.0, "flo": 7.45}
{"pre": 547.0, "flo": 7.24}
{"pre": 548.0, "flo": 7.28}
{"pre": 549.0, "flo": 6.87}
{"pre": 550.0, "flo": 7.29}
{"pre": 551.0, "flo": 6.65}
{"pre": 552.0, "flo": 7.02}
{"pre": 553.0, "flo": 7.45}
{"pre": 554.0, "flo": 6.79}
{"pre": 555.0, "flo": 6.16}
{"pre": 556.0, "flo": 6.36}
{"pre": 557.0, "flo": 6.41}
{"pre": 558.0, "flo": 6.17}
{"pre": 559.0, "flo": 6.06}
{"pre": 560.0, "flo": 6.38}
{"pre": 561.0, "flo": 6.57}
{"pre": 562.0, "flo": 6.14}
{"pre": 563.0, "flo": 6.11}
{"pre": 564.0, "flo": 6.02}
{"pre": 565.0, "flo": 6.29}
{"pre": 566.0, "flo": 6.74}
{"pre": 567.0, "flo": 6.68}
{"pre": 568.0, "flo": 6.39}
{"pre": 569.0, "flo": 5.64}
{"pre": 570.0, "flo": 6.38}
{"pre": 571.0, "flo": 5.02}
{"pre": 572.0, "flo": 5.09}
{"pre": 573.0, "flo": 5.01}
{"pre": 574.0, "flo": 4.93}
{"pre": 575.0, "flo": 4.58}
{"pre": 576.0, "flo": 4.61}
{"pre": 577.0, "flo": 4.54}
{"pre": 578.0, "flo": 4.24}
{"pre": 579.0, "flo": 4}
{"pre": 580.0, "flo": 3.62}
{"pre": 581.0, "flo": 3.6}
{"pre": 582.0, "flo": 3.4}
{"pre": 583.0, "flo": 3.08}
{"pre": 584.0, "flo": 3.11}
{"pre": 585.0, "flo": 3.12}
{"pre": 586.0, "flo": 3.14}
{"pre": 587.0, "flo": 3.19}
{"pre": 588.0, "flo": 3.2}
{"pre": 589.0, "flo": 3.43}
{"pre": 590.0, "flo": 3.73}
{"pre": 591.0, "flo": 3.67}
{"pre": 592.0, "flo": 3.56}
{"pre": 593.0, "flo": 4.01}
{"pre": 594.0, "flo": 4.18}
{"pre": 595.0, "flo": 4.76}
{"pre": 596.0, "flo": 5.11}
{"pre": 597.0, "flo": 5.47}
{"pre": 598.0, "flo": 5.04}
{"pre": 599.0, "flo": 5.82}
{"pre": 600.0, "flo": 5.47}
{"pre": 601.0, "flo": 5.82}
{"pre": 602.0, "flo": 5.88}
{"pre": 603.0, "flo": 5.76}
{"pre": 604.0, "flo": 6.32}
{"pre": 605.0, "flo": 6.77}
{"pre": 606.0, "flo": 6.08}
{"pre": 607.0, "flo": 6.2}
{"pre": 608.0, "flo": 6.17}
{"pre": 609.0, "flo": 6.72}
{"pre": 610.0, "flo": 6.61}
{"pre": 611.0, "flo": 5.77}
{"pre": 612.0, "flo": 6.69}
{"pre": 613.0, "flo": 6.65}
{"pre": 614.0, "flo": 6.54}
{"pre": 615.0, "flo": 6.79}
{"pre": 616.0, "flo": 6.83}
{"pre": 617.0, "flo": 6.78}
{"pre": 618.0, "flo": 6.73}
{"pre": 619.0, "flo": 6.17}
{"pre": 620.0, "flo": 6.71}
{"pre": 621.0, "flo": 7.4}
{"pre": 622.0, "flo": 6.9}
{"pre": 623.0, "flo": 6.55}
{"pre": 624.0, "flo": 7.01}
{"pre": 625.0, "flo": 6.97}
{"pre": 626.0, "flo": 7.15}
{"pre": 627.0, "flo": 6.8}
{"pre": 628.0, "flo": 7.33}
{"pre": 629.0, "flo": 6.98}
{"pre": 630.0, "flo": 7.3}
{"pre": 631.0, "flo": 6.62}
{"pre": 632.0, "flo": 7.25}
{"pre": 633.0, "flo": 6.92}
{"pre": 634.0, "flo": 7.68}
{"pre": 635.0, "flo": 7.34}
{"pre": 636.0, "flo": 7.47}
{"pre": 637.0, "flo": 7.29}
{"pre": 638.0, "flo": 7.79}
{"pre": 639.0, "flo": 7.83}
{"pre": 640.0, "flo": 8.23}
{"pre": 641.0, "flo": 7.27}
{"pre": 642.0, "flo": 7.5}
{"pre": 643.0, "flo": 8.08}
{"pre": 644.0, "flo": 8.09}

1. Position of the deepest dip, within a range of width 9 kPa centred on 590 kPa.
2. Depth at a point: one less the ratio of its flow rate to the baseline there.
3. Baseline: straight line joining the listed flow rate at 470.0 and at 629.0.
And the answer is 586.0 kPa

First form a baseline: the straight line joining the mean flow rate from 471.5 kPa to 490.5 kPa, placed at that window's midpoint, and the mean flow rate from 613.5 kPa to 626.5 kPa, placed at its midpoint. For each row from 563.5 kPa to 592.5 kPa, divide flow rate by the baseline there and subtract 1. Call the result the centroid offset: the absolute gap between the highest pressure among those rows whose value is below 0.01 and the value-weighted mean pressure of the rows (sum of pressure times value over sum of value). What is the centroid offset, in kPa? 10.3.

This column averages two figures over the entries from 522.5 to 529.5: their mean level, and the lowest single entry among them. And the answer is 7.6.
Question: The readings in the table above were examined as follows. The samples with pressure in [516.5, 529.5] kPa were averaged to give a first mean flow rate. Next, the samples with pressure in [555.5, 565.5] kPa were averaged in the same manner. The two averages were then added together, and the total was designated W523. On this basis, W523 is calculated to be 14.1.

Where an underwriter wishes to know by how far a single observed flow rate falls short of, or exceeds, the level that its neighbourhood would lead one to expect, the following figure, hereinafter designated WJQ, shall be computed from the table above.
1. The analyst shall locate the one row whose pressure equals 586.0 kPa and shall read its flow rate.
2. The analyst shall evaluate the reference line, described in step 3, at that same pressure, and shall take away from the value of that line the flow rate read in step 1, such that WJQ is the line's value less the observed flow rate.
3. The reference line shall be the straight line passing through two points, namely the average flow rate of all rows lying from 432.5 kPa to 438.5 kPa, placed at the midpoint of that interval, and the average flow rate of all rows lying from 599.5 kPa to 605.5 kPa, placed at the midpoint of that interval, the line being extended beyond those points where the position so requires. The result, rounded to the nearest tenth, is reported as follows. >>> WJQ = 2.6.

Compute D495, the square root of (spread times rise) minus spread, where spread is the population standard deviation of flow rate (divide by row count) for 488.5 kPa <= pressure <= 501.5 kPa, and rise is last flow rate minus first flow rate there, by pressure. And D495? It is 0.19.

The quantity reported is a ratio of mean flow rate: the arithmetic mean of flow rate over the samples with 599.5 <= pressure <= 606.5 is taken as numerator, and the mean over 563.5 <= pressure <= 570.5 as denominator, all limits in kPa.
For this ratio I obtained 1.0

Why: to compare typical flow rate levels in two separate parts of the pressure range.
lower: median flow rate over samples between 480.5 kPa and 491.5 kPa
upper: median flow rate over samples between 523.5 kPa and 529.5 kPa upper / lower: 1.05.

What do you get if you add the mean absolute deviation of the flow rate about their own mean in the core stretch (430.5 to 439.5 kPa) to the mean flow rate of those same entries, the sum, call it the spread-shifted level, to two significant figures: 3.1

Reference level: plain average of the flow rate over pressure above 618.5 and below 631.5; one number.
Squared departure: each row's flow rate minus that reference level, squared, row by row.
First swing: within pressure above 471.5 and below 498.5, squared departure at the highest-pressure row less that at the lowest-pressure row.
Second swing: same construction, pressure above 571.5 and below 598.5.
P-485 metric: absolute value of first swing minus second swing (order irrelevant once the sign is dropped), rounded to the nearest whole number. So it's 1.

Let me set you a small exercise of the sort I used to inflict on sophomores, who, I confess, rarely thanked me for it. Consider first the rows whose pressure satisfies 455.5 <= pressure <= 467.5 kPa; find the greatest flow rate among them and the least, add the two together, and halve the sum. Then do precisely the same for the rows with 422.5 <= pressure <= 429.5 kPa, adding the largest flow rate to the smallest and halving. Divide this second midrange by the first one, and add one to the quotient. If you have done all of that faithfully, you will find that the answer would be 1.59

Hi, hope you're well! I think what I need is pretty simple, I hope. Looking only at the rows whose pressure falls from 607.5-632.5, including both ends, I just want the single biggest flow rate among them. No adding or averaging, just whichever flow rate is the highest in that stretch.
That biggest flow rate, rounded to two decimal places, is 7.40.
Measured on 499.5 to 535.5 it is 8.91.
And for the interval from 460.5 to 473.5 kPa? 7.26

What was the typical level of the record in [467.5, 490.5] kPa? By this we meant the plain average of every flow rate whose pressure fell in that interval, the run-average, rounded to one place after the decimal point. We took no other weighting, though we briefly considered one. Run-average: 7.1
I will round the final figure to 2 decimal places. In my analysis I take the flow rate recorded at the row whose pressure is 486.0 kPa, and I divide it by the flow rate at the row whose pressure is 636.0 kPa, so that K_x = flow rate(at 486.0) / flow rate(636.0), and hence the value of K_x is 0.91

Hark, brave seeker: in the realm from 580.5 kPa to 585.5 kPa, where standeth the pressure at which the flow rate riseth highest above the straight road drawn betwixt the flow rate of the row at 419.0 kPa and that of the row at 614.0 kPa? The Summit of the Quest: 581.0 kPa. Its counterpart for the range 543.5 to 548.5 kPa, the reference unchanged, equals 544.0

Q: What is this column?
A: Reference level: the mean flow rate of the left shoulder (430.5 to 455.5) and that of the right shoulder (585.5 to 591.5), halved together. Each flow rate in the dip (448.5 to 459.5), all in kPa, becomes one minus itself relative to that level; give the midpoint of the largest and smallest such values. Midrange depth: -0.58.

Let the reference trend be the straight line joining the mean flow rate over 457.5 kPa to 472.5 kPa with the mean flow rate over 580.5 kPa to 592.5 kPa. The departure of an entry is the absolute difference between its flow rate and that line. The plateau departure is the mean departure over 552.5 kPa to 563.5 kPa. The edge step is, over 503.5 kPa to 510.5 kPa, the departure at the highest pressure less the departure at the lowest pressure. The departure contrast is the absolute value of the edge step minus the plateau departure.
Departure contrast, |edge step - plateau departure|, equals 1.90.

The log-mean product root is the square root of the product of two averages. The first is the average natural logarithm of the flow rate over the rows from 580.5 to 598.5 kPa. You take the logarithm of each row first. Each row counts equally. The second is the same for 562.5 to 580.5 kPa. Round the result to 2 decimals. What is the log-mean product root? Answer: 1.48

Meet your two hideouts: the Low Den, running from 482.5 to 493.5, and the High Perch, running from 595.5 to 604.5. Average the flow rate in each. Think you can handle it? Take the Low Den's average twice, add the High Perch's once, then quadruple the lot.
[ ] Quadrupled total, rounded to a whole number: 80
